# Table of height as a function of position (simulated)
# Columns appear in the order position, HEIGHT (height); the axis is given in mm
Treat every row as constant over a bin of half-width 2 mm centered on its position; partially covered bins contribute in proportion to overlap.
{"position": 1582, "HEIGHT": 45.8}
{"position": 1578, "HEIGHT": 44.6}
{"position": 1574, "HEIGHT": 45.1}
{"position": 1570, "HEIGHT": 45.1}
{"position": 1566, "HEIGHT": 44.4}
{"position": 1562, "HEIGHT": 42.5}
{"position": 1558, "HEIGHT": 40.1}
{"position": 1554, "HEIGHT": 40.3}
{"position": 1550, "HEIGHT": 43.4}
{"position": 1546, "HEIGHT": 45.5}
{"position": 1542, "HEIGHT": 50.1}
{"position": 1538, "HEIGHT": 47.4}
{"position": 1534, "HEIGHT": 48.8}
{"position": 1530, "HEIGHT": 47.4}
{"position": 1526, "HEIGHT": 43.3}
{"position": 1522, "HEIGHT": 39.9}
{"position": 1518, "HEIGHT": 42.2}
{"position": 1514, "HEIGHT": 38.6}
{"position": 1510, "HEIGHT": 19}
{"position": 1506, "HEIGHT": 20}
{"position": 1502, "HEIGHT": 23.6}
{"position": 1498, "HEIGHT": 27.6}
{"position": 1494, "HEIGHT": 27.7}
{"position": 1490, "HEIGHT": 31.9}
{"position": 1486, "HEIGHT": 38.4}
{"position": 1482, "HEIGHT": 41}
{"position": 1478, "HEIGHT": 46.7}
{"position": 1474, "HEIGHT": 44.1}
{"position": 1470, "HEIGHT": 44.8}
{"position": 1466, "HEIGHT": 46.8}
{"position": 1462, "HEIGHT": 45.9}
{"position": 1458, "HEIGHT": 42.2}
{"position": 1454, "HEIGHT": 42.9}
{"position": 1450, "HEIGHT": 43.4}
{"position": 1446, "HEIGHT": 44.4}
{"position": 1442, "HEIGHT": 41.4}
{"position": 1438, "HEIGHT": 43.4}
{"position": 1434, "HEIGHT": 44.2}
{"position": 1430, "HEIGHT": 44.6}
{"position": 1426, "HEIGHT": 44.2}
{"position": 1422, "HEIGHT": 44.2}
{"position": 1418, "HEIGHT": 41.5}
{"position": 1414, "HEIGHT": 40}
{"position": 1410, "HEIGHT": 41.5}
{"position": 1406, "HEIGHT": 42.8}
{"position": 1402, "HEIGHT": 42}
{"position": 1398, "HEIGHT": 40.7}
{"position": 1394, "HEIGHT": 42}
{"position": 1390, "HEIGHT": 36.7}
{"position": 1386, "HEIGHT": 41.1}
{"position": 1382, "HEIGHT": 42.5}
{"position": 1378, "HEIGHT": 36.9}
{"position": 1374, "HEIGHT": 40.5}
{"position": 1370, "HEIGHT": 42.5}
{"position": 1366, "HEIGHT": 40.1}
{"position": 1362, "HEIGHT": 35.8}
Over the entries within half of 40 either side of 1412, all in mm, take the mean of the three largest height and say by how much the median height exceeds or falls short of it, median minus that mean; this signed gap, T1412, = -2.3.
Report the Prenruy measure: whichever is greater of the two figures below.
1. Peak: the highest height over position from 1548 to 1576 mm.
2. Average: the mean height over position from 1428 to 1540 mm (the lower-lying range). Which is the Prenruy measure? 45.1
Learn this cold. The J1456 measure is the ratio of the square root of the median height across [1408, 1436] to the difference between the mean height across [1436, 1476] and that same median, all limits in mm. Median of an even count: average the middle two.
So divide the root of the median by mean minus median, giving -25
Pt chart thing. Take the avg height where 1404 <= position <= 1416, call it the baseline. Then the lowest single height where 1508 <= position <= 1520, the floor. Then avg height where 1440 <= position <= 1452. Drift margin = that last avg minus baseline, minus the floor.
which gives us -17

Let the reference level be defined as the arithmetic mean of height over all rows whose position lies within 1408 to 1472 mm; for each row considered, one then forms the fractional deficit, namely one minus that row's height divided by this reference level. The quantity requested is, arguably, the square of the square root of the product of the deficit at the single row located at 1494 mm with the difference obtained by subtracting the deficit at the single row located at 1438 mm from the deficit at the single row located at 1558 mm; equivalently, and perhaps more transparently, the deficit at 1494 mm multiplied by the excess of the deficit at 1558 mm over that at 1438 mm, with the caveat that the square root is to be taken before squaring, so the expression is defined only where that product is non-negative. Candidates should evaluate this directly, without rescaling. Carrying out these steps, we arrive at 0.028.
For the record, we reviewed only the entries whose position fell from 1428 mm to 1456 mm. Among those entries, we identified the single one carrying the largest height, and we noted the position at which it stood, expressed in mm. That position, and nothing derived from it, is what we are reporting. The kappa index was 1430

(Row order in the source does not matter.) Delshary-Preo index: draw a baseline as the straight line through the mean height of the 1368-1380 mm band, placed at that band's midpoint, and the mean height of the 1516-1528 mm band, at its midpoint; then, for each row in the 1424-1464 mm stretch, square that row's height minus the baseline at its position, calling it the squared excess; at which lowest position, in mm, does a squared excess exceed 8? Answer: 1426 mm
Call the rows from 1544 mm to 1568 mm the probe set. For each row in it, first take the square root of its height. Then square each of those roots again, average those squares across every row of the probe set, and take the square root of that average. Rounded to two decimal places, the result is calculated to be 6.53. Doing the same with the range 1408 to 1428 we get 6.50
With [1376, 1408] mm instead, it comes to 6.37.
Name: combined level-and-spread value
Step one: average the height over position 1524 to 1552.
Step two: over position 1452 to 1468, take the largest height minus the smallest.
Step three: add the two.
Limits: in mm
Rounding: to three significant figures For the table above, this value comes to 51.2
